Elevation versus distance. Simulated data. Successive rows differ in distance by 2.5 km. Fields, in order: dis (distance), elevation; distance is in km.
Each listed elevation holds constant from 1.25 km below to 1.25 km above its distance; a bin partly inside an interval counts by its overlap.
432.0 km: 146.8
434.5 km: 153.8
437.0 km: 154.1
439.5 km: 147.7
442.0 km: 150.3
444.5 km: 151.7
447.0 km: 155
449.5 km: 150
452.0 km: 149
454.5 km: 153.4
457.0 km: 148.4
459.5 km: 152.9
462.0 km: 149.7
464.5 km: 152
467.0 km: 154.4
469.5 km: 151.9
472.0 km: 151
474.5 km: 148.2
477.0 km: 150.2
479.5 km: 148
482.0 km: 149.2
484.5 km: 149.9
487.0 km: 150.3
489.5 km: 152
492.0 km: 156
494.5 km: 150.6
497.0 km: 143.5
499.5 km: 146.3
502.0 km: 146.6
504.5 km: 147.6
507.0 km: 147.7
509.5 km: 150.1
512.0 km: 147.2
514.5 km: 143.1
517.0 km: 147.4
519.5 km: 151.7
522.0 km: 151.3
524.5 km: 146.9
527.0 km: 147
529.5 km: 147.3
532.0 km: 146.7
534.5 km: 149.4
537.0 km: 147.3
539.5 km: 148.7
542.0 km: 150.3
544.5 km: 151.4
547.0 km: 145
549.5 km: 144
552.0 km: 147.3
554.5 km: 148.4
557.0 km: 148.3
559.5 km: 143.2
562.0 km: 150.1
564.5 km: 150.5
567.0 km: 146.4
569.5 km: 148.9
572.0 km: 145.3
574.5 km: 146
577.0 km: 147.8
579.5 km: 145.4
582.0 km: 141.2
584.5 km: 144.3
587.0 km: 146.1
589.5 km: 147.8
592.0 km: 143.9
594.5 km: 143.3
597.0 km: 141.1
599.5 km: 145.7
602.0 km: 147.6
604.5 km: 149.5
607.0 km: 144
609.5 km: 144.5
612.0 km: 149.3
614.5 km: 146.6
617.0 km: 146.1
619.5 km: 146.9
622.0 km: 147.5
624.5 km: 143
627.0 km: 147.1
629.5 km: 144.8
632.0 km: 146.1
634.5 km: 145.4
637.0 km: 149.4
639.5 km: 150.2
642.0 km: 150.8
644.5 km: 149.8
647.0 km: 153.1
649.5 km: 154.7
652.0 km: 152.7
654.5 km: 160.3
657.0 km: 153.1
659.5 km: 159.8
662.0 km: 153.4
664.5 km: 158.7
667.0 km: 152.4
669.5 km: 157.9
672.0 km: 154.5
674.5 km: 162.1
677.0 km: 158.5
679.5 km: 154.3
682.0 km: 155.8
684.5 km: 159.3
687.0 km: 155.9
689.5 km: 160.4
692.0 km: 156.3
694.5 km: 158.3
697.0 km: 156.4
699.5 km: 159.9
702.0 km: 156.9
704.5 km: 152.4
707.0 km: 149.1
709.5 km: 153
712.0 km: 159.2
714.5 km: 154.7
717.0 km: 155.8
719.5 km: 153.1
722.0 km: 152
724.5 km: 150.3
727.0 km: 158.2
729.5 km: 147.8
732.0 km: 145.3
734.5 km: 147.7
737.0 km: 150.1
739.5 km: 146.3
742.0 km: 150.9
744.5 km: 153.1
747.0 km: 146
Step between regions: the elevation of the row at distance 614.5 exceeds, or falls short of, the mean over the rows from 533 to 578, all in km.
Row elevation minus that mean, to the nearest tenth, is -1.1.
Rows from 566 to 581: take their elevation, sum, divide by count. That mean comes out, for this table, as 147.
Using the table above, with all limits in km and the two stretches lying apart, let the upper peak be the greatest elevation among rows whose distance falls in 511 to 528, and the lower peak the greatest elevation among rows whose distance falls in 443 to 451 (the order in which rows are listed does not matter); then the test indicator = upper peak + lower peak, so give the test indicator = 307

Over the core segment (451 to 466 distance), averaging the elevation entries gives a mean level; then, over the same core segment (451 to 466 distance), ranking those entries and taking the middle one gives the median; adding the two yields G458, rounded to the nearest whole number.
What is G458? 302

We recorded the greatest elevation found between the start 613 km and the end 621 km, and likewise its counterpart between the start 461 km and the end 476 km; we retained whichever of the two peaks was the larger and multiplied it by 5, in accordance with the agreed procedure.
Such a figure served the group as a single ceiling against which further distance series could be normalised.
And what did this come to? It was 772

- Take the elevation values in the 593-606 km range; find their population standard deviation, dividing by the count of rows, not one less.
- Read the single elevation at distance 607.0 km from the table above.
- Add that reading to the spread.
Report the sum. 147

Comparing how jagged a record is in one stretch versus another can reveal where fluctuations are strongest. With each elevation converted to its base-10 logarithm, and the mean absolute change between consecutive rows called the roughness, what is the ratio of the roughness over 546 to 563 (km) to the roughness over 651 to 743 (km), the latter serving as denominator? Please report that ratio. 0.72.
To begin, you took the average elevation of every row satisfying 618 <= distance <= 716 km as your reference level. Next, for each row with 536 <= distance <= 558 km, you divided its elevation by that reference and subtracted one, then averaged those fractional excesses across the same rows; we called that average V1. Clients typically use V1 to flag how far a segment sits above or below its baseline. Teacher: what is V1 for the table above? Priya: -0.038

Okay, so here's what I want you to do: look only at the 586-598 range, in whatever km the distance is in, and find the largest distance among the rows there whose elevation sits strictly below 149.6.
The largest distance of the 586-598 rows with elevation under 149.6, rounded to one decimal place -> 597.0 km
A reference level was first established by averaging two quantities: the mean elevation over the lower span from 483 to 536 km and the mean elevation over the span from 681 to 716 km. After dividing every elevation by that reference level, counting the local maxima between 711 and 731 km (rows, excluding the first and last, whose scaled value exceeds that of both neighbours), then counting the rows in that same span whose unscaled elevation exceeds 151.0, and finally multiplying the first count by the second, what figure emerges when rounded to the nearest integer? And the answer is 12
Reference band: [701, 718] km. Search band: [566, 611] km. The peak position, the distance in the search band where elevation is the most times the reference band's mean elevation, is 604.5 km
